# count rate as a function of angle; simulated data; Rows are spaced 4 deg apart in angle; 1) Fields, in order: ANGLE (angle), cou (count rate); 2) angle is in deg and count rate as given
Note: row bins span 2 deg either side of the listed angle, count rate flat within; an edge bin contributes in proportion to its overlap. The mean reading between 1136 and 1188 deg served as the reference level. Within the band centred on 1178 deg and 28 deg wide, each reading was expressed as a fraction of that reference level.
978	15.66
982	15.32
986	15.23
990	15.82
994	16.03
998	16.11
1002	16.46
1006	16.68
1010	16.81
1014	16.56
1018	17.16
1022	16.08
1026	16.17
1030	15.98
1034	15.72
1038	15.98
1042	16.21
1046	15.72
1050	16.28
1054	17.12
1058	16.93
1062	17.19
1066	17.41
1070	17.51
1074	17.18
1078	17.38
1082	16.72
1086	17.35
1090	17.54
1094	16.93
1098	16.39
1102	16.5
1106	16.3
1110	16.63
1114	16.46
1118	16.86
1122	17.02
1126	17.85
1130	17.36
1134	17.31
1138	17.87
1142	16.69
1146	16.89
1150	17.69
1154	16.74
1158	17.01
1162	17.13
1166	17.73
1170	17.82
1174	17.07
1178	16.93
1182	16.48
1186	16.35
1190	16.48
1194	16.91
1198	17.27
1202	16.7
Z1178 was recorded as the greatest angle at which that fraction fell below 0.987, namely 1190 deg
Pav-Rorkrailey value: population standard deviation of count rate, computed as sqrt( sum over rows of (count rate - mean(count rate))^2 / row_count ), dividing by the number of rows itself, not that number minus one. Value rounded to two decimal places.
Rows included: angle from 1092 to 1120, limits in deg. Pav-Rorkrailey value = 0.22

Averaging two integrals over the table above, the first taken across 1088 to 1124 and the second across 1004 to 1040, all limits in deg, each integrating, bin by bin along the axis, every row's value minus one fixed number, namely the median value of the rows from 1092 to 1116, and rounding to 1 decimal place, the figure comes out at 2.3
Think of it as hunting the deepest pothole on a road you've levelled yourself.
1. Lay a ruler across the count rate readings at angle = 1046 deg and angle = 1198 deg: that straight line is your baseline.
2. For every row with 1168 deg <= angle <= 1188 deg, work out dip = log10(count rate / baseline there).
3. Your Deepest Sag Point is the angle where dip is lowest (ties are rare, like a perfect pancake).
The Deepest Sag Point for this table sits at 1186 deg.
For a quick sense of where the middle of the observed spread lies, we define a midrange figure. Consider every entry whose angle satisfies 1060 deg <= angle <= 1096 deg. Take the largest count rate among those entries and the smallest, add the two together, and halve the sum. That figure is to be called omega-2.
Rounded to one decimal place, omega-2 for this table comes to 17.1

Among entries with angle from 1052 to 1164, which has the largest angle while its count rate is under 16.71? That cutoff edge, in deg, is 1142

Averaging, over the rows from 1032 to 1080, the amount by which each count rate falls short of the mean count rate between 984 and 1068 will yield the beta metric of -0.4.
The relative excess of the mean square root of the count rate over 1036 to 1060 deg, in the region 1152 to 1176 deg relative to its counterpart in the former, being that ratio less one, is 0.026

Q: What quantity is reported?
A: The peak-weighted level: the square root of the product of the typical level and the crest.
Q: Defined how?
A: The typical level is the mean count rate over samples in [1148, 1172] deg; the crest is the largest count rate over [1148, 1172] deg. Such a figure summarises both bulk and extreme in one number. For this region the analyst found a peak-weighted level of 17.6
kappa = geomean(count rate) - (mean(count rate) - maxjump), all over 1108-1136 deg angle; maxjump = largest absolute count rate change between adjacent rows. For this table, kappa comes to 0.82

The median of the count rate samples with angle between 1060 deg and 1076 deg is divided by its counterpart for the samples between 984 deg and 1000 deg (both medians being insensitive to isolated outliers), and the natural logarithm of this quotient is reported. 0.08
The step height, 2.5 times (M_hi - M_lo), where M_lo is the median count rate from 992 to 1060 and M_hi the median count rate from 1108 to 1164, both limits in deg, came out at 2.0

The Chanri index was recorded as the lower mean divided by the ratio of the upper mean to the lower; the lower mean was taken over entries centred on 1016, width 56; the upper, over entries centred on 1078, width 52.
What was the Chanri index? 15.5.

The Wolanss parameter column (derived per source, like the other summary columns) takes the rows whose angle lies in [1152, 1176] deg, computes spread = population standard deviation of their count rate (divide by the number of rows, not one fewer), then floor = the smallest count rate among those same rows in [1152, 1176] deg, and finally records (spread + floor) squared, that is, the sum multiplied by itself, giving 293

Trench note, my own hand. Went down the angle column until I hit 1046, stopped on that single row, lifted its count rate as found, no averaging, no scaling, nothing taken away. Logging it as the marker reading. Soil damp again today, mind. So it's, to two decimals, 15.72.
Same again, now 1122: 17.02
